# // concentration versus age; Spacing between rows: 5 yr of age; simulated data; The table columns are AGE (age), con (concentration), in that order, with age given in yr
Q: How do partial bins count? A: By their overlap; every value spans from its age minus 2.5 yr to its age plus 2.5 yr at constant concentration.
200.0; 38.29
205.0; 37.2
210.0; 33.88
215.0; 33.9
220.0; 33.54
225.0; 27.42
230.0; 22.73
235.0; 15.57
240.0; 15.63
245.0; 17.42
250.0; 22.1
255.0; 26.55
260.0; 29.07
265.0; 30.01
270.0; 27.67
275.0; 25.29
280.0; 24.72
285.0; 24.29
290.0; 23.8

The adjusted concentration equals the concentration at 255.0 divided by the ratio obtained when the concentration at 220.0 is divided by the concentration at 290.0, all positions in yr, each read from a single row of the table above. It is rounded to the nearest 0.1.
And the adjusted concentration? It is 18.8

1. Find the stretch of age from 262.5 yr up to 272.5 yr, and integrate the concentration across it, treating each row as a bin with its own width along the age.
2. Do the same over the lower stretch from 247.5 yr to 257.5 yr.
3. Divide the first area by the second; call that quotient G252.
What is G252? 1.19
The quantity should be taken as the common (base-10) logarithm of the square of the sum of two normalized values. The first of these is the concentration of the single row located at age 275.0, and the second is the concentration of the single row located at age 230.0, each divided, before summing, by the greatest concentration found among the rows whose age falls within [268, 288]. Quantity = 0.48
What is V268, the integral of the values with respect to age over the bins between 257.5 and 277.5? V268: 560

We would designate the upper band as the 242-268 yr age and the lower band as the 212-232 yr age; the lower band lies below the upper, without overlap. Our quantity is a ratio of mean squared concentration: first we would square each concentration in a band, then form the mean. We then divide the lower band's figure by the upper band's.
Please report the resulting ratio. 1.4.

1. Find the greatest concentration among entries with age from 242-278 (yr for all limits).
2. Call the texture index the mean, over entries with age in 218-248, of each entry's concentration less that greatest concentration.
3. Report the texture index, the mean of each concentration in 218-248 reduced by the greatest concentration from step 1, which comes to -8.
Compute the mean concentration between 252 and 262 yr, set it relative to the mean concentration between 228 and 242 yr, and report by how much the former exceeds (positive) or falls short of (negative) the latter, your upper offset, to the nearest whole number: 10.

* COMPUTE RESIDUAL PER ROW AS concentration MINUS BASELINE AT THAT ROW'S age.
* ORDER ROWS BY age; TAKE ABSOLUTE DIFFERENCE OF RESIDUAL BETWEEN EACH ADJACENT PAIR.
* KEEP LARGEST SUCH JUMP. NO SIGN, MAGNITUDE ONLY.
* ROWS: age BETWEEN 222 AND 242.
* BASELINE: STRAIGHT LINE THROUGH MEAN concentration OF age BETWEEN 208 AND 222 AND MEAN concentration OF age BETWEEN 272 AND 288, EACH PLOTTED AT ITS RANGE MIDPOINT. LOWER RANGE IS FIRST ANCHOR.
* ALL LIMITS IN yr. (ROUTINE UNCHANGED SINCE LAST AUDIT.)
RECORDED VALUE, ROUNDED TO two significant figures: 6.5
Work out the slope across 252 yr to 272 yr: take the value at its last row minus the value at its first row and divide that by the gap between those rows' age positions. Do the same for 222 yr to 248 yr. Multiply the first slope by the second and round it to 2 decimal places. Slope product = -0.04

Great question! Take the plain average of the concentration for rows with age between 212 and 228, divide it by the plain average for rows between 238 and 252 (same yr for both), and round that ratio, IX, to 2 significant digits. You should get 1.7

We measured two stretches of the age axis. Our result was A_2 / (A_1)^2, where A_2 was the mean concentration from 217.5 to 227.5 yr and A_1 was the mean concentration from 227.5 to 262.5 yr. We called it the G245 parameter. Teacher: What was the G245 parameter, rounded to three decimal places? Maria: 0.067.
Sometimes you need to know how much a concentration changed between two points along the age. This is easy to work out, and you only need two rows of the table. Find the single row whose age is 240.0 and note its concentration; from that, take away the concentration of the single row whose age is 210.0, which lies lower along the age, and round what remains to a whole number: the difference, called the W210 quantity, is -18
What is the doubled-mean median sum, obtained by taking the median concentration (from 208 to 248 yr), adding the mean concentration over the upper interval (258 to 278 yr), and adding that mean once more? 81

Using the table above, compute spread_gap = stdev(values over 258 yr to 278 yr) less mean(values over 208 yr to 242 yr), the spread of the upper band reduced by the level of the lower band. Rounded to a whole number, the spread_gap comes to -24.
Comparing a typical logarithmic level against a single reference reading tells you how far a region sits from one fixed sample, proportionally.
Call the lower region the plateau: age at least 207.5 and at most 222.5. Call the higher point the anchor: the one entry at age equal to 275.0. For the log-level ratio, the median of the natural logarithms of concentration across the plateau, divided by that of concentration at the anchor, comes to 1.09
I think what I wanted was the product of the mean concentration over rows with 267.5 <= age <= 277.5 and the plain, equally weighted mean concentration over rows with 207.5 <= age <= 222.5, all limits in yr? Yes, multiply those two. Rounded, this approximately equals 894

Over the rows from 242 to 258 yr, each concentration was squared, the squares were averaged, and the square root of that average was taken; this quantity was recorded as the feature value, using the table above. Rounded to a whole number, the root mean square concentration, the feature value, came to 22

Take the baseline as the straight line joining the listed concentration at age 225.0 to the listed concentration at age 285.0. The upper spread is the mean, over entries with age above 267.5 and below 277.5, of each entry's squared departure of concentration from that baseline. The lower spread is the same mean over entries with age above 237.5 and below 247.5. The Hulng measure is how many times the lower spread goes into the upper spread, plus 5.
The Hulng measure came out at 5.03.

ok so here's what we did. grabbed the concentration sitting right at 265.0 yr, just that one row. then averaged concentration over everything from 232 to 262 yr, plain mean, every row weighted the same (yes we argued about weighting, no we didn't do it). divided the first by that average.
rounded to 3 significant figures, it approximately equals 1.43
